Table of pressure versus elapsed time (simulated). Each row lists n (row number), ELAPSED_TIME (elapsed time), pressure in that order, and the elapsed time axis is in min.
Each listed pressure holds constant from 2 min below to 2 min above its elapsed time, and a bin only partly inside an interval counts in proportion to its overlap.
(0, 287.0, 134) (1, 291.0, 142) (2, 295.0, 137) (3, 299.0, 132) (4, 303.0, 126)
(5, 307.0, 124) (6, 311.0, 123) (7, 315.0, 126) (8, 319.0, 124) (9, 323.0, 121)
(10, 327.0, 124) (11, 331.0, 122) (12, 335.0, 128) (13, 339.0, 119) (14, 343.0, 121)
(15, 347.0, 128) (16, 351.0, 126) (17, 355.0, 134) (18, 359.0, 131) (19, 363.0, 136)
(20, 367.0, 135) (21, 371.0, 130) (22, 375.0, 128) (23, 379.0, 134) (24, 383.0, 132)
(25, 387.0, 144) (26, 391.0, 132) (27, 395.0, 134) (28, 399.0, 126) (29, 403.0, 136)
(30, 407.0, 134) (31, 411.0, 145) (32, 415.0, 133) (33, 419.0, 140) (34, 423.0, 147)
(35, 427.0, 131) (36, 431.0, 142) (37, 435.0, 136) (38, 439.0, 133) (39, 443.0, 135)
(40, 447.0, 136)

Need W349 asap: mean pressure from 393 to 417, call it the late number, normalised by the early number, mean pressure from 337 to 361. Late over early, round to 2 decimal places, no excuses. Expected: 1.06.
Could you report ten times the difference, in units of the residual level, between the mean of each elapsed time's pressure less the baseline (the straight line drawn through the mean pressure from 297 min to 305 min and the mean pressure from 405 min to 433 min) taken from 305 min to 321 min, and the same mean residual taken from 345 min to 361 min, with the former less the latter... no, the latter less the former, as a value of 22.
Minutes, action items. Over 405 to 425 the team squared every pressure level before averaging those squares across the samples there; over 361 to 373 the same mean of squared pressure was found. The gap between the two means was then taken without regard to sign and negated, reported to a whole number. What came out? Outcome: -1702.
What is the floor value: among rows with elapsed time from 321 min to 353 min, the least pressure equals 119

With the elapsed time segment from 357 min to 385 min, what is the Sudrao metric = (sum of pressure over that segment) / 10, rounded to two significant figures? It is 93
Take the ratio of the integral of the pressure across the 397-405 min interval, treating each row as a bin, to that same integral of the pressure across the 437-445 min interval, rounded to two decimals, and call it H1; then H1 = 0.98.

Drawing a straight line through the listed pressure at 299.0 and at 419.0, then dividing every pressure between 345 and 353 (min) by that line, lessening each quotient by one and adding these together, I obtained -0.12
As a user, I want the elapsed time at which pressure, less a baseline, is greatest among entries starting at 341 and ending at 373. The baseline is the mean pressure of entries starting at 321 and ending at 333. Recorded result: 363.0 min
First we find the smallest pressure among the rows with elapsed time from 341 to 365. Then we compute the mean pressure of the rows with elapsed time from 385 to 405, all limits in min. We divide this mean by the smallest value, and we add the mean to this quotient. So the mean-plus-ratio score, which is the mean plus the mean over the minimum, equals 136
